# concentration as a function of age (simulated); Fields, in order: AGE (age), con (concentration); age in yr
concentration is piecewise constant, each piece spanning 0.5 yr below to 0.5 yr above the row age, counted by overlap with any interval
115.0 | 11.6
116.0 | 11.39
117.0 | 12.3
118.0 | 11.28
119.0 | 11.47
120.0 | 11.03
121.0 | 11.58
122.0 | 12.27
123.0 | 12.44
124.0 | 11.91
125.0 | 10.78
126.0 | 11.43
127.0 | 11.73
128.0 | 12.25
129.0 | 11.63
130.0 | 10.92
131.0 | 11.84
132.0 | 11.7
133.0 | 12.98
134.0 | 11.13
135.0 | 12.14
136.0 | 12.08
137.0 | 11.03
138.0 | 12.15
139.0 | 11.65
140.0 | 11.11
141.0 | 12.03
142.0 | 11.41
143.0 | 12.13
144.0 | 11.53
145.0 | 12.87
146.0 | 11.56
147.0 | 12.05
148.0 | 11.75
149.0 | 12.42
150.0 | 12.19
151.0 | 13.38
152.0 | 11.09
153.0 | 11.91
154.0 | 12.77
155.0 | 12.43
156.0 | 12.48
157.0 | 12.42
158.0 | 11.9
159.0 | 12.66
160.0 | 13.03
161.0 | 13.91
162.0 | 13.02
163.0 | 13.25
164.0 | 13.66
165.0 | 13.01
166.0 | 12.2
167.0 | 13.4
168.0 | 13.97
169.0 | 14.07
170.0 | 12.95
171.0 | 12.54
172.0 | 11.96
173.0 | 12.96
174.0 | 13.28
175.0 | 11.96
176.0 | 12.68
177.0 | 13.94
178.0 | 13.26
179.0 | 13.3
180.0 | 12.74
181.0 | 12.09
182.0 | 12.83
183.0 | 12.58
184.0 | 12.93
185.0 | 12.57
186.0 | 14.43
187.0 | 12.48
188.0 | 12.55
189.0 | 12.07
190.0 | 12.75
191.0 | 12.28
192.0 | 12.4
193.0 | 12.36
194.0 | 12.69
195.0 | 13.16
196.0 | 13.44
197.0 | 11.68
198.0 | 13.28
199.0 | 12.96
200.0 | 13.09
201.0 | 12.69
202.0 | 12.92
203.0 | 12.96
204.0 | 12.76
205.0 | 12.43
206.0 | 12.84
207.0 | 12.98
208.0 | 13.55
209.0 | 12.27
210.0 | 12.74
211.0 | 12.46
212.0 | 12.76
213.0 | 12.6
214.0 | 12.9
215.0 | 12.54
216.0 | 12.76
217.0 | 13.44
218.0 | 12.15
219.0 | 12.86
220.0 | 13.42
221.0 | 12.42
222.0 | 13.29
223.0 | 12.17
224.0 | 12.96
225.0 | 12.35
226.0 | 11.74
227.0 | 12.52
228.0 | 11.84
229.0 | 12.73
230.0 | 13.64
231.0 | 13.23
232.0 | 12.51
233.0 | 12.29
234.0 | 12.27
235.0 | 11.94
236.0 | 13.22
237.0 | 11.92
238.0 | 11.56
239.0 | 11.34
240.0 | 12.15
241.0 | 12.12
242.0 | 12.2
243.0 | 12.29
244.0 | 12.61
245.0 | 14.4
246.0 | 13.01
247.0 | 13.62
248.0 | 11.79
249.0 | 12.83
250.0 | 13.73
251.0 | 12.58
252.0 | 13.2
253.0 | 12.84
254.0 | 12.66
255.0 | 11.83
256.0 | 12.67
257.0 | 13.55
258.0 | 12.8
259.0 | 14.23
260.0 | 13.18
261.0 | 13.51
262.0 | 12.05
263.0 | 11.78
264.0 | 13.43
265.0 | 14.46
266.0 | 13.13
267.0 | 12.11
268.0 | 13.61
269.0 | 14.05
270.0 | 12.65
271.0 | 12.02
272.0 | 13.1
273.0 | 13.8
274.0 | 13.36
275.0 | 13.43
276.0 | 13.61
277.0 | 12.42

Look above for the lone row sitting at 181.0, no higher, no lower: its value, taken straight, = 12.09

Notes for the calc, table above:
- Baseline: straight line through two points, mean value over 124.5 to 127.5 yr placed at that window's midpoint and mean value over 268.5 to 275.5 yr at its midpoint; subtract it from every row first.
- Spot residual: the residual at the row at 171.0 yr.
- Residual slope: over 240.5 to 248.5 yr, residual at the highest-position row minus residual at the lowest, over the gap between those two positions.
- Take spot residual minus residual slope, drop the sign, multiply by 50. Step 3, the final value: 35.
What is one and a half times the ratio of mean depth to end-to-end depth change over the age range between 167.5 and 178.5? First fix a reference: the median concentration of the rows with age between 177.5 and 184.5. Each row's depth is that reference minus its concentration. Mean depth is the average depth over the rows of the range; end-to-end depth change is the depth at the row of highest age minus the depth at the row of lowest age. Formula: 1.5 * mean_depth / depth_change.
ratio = -0.5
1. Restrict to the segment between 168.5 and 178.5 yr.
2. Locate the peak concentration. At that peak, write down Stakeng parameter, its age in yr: 169.0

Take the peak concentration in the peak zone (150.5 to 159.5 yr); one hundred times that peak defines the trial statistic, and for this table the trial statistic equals 1338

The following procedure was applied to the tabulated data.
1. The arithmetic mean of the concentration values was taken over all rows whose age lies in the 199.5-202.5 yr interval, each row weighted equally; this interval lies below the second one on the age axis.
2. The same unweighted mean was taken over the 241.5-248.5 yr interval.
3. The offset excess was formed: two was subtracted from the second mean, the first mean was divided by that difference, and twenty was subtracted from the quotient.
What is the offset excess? -18.8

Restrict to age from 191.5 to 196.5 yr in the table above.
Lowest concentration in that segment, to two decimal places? 12.36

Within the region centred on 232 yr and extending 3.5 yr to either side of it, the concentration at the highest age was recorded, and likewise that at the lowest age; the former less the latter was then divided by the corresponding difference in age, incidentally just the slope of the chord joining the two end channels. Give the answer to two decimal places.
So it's -0.13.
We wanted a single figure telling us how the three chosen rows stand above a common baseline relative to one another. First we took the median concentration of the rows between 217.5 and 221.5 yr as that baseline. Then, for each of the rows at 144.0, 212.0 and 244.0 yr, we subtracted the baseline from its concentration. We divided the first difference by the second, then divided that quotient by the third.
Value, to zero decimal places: 308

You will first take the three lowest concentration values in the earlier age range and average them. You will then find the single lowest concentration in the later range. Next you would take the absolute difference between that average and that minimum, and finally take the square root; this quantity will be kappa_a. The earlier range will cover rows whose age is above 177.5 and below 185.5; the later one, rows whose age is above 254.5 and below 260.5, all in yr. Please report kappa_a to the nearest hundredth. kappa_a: 0.76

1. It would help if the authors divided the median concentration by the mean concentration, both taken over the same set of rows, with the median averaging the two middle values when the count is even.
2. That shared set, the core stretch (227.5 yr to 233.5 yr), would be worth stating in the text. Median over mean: 0.993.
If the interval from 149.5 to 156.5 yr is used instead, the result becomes 1.009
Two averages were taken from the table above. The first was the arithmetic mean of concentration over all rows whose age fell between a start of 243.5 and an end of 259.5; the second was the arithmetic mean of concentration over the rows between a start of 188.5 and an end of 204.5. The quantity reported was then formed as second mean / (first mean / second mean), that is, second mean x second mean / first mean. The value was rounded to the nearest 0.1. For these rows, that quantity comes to 12.4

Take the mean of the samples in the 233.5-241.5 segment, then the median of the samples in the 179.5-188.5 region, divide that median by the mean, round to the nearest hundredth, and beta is 1.04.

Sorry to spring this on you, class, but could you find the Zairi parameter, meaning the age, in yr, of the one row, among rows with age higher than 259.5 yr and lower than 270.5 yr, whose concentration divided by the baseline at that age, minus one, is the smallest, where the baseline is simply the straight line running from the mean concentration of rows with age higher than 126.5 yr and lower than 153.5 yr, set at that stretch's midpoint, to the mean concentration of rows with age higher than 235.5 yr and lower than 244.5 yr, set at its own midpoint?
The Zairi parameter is 263.0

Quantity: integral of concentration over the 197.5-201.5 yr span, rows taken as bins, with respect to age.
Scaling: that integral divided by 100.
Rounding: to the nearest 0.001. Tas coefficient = 0.520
